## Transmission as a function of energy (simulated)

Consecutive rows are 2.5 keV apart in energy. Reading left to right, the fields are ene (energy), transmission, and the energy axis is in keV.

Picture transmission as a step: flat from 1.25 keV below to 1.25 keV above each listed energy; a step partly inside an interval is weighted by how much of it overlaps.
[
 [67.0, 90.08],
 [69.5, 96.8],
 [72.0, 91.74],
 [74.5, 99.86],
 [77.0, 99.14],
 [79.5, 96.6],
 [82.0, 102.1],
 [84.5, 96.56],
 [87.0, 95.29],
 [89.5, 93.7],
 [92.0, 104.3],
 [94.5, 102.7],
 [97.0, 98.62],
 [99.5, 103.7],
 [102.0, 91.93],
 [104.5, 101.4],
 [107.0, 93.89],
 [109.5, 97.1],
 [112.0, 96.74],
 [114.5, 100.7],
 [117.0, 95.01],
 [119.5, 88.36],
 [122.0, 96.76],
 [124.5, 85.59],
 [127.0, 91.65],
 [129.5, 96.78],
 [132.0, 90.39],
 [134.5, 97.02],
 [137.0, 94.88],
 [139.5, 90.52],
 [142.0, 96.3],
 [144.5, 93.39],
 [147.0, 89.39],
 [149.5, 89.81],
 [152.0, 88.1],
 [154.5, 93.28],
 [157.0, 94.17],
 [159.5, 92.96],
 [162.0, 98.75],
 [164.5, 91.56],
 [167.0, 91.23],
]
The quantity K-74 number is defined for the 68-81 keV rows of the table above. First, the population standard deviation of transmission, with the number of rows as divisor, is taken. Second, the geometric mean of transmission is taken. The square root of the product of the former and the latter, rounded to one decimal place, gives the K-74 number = 16.6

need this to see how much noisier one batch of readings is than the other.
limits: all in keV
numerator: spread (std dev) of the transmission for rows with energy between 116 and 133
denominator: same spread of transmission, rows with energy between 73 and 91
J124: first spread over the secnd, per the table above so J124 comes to 1.5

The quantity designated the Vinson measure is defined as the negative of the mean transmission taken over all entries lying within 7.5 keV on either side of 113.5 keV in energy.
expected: -95.3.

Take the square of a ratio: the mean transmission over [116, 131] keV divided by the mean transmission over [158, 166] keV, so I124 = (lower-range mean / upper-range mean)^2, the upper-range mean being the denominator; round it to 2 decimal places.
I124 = 0.96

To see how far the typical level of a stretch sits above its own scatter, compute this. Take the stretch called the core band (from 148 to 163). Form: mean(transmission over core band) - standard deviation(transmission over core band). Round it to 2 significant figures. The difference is 89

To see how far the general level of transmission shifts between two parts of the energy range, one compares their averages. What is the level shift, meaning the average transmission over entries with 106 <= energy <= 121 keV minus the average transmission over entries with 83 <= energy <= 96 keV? -3.2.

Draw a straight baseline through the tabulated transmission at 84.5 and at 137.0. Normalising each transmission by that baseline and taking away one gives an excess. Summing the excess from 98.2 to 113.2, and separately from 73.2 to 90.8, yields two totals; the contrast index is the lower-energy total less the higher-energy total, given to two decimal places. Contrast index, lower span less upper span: -0.03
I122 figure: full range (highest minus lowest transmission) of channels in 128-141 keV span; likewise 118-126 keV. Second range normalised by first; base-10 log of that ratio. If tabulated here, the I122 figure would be 0.23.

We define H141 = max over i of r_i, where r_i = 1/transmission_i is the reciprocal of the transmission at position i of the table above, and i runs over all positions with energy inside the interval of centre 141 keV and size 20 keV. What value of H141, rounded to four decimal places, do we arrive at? 0.0112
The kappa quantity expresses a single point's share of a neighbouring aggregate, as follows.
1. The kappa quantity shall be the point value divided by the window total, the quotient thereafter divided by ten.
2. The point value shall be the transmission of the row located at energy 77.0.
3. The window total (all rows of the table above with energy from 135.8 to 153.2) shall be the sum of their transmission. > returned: 0.0154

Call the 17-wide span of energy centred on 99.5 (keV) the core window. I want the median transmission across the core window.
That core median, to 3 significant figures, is 101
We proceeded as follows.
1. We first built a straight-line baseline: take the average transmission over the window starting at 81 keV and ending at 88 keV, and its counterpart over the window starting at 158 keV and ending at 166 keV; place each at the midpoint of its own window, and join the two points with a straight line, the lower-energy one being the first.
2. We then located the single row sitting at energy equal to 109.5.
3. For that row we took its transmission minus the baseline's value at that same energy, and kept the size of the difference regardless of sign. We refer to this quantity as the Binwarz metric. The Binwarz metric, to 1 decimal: 0.3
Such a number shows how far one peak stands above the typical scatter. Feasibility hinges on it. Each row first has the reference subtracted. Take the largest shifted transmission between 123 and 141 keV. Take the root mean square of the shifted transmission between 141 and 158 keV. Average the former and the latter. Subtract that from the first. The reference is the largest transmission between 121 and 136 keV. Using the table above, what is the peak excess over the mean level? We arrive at -2.8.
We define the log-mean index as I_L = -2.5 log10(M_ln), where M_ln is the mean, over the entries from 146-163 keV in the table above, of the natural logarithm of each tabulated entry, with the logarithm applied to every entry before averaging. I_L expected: -1.639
